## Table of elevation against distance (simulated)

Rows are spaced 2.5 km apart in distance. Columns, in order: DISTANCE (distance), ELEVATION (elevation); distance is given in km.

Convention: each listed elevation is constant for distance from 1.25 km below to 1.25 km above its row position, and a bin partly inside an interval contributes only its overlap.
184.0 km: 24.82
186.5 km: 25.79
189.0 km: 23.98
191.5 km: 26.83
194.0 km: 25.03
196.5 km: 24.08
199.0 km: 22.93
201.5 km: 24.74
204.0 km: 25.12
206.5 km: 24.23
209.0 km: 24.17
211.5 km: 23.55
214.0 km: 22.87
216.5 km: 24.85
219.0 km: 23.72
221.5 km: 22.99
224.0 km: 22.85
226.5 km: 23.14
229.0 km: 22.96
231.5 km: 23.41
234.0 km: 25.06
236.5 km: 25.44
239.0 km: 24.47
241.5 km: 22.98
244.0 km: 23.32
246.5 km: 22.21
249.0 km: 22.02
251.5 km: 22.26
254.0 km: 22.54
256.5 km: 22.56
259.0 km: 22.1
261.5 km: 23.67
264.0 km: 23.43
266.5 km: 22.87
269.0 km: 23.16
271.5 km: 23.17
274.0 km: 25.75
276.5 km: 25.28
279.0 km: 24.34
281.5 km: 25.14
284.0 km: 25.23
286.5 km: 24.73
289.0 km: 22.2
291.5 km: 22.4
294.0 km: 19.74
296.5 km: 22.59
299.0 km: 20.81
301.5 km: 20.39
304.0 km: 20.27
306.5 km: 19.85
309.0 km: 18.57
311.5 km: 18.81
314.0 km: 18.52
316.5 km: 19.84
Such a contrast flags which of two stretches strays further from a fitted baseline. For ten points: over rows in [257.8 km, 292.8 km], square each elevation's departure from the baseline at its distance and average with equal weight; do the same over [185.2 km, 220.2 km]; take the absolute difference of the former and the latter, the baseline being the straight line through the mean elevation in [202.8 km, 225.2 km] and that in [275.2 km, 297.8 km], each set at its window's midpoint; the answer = 0.2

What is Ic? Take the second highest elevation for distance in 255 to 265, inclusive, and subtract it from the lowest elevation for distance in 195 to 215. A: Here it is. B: -0.6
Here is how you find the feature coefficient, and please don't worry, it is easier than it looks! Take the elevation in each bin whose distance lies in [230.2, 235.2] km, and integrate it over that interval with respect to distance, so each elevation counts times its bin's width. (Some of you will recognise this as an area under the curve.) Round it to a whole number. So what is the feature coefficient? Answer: 121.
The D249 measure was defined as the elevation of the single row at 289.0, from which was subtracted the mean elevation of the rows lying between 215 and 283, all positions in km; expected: -1.3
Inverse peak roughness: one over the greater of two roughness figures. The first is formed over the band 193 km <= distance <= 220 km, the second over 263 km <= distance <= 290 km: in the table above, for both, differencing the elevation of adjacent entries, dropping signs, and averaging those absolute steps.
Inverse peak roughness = 1.04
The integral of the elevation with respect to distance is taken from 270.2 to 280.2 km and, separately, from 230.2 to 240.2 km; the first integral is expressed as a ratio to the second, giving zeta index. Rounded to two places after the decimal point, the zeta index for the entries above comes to 1.00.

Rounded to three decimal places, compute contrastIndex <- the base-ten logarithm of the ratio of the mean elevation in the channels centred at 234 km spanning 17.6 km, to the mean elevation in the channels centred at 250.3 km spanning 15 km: 0.027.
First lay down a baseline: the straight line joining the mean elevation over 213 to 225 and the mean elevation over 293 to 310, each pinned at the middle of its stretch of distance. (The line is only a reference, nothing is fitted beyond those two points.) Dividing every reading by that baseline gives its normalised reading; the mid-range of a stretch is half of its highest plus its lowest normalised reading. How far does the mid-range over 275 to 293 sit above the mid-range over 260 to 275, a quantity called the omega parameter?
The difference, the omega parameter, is 0.004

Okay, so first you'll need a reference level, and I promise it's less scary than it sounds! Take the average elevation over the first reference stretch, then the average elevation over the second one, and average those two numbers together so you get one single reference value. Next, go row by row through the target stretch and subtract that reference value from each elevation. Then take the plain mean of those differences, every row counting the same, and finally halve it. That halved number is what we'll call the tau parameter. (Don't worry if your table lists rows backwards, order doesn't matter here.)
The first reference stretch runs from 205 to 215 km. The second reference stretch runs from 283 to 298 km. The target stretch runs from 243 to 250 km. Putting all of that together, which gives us -0.37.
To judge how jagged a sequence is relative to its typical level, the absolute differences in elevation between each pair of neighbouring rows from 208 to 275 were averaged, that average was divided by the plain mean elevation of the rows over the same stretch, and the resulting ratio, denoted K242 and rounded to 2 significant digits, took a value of 0.031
